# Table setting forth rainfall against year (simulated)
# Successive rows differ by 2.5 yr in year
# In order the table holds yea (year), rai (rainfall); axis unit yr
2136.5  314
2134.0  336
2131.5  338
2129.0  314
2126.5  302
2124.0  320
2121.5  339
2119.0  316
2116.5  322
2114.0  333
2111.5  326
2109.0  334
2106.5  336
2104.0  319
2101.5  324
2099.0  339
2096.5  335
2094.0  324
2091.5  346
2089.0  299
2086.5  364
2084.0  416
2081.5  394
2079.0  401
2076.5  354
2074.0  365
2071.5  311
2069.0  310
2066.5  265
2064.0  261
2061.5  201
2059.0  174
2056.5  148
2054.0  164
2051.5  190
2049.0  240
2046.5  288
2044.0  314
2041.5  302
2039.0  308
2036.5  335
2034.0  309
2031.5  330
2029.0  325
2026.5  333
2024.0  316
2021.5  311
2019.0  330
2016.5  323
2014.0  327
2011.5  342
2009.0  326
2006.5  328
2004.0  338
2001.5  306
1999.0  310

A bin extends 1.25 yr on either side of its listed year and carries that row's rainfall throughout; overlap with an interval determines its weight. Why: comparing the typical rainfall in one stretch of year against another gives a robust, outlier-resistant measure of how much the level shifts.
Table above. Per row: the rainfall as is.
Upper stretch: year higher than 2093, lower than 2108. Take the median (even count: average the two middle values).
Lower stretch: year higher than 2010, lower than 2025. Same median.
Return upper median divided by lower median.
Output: 1.01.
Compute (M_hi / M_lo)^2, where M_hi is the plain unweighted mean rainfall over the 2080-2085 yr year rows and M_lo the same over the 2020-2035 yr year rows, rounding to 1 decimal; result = 1.6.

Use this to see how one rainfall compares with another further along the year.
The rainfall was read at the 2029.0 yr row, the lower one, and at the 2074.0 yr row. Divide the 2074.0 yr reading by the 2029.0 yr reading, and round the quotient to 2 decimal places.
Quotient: 1.12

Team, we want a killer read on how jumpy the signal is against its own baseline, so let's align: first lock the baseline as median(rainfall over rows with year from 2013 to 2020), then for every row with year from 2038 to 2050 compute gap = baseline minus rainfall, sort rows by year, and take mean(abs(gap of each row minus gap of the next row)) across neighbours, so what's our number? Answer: 23.0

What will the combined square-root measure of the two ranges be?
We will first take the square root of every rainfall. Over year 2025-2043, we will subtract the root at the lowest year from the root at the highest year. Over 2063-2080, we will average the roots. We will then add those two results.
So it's 17.1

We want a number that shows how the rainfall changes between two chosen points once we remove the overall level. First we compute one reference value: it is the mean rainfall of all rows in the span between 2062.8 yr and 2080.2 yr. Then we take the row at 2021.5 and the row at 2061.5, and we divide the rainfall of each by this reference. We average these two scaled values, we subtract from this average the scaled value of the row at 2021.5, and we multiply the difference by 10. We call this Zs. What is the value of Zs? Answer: -1.7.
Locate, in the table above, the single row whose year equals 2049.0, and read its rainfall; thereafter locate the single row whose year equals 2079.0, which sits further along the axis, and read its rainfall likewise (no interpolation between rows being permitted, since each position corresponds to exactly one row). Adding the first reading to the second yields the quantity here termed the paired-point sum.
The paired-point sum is 641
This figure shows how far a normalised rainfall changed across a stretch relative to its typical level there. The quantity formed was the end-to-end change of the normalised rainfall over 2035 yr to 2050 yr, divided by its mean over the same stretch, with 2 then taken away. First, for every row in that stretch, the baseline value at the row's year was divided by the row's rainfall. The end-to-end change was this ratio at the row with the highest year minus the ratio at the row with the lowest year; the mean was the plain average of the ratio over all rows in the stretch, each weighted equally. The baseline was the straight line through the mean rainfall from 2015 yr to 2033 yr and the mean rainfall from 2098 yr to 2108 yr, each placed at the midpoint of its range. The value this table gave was -1.6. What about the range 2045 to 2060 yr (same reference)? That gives -1.6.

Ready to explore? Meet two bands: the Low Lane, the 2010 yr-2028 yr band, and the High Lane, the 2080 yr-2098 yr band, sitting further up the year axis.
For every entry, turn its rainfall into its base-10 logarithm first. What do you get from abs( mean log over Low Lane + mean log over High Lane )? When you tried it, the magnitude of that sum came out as 5.06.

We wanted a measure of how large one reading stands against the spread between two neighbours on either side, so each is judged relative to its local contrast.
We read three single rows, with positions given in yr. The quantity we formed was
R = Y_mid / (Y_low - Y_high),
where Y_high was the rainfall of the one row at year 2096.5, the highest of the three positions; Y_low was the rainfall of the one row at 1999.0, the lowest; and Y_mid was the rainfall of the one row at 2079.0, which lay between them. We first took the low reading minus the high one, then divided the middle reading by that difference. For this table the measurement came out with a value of -16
